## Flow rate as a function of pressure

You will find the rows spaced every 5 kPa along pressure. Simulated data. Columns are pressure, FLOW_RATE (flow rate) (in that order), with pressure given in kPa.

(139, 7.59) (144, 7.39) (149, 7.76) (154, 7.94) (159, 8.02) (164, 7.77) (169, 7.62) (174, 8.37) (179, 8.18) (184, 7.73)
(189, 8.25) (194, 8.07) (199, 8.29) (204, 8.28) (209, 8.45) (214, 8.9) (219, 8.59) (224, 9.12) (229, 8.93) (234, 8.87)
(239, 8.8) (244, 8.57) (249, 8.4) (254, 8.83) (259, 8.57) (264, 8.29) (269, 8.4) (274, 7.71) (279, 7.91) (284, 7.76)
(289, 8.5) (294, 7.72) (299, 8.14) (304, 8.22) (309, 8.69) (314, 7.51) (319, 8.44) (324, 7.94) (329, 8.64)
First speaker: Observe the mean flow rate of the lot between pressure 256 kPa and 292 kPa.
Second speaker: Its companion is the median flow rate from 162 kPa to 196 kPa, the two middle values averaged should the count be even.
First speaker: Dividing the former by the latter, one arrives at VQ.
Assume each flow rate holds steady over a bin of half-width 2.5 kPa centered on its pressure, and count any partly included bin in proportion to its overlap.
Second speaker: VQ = 1.01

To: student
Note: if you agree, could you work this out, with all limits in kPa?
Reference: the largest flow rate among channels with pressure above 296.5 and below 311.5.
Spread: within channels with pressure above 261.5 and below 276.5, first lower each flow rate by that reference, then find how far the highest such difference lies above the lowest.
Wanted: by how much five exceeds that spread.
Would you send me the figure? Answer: 4.31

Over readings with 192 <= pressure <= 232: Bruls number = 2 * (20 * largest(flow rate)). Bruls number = 365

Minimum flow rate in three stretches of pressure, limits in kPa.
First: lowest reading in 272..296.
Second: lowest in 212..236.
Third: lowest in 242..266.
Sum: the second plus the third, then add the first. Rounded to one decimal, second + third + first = 24.6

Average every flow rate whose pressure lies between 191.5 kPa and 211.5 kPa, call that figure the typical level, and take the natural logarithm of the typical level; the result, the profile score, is 2.11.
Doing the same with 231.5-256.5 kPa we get 2.16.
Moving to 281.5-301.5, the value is 2.08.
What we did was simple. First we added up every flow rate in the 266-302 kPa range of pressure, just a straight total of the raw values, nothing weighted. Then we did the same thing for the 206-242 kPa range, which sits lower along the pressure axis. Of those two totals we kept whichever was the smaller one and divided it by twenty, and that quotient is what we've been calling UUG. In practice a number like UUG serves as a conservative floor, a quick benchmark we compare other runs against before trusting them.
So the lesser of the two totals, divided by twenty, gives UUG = 2.81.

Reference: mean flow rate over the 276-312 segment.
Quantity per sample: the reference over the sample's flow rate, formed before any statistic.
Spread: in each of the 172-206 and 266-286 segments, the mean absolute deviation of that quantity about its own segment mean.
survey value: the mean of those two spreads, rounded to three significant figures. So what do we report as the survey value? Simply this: 0.0237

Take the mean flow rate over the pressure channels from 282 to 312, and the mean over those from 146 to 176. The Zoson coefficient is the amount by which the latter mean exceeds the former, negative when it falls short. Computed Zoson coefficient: -0.3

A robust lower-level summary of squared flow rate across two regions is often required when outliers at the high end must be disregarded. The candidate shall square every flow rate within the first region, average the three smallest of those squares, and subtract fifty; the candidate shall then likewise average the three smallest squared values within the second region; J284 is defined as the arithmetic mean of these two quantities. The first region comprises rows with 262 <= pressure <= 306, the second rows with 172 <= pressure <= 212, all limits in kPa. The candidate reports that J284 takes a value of 36.8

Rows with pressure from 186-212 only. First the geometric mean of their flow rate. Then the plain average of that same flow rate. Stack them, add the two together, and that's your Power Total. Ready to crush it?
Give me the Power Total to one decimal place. 16.5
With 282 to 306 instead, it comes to 16.1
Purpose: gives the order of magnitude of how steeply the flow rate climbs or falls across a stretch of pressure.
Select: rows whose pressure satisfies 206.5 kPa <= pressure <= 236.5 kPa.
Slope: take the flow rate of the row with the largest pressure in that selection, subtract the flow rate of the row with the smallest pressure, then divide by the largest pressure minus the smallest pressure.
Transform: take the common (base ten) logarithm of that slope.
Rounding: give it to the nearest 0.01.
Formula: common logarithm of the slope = -1.77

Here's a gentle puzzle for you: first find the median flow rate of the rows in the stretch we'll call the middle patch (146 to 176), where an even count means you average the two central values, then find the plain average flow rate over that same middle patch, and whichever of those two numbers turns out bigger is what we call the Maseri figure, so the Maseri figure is 7.9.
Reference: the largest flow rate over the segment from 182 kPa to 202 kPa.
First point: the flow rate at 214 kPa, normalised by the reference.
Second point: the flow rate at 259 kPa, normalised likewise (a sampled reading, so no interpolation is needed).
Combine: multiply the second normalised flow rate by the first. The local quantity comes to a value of 1.11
